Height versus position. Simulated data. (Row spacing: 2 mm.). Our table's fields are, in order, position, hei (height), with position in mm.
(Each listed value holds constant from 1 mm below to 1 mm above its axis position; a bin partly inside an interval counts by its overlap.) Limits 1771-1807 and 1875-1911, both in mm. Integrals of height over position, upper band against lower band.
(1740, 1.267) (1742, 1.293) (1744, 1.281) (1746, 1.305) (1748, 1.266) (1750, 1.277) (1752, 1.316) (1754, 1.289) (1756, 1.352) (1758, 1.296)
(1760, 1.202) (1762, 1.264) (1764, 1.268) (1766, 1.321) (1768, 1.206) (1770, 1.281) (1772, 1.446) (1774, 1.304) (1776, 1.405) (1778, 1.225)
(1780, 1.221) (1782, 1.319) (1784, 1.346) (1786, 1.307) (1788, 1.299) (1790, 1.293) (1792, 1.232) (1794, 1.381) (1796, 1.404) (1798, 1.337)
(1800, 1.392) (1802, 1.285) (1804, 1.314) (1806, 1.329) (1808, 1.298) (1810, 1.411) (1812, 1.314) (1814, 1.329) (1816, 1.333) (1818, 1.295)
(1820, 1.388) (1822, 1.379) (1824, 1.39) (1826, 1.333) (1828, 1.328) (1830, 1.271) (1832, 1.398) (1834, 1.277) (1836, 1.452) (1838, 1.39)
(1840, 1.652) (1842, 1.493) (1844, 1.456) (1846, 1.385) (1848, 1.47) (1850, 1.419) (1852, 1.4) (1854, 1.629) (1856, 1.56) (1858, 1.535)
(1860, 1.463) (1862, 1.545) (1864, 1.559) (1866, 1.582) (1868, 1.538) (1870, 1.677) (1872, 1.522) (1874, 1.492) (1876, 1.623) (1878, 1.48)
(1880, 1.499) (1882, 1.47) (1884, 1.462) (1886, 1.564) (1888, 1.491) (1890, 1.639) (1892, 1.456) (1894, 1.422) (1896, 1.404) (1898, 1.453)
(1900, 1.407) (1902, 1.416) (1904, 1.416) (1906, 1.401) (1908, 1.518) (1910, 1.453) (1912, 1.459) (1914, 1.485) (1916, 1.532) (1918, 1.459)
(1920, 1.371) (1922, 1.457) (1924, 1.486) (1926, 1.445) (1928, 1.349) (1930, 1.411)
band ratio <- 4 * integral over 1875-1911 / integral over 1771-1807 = 4.46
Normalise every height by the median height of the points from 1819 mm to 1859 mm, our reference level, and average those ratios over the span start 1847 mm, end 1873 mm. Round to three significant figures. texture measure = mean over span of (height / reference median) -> 1.09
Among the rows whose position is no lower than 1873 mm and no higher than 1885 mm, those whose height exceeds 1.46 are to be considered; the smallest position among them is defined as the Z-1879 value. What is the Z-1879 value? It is 1874 mm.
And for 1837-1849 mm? 1840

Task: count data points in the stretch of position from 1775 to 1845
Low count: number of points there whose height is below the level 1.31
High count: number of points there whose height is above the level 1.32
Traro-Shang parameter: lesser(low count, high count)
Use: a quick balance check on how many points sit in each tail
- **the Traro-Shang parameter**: 11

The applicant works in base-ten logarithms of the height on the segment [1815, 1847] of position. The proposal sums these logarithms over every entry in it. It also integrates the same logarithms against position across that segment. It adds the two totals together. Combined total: 6.8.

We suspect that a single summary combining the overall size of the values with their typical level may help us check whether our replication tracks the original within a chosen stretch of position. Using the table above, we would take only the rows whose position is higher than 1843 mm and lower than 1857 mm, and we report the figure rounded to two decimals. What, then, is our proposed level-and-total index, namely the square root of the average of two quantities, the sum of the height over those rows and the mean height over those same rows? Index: 2.43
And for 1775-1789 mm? 2.28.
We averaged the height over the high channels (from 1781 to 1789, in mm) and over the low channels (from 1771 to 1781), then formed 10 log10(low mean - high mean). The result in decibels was -26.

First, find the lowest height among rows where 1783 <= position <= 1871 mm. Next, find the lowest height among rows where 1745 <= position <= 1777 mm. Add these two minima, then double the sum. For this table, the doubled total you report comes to 4.87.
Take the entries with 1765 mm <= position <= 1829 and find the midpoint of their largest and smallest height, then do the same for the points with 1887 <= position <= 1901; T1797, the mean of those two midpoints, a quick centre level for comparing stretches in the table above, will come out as 1.42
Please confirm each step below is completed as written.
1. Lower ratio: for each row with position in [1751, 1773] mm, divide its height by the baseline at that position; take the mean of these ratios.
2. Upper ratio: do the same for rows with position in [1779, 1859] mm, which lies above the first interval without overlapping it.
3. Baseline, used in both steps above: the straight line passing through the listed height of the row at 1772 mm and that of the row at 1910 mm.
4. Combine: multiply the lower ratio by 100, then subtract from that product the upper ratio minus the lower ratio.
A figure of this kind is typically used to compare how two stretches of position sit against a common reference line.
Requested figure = 89.5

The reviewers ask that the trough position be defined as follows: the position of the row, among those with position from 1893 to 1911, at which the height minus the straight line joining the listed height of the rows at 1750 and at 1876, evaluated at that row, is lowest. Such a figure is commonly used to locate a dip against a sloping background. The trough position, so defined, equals 1906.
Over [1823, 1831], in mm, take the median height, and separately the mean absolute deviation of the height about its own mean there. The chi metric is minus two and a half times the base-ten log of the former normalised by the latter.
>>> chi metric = -4.1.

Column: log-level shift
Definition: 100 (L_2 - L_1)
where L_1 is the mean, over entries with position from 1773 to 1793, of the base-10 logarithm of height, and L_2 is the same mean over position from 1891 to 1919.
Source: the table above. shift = 4.9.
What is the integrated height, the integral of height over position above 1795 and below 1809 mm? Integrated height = 18.7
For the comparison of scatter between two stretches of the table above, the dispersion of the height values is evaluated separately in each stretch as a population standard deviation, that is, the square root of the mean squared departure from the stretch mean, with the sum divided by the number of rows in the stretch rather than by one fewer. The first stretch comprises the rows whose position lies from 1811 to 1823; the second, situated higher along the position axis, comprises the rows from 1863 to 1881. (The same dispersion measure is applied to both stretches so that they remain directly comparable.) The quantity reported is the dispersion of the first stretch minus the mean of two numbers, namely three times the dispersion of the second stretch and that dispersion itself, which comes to -0.090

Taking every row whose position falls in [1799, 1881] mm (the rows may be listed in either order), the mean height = 1.44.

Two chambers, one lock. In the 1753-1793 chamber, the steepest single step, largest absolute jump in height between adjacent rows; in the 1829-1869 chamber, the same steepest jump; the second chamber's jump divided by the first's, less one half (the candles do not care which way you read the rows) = 1.0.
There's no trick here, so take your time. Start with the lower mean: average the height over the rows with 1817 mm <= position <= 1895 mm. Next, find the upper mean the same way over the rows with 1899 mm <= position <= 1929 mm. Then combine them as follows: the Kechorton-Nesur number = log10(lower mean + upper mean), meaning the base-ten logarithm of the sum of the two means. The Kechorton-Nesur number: 0.465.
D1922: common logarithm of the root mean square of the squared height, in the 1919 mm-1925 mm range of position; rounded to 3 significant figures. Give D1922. 0.317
